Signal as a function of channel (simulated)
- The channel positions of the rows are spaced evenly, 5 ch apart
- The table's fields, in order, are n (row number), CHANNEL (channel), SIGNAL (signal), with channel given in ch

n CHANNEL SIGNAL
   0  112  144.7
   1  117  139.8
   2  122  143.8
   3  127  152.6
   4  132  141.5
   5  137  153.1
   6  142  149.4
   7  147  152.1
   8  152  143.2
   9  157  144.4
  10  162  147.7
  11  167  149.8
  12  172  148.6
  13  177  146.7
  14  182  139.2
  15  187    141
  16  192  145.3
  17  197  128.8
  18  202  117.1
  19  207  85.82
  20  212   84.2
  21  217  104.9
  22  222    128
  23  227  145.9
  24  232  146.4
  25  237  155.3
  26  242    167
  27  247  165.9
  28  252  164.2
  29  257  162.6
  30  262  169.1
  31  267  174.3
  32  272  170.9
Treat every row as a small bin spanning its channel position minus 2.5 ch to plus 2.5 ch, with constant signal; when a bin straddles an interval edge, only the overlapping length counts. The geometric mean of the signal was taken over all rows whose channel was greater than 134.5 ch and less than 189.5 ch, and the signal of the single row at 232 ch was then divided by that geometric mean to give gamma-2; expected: 1.00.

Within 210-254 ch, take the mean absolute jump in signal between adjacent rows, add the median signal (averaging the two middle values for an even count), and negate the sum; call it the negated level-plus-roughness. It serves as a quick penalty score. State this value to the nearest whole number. -157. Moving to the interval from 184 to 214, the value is -136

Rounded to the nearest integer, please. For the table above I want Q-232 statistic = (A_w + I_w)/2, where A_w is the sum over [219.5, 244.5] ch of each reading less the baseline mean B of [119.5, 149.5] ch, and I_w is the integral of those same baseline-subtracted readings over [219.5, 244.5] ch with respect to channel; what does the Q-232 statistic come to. -3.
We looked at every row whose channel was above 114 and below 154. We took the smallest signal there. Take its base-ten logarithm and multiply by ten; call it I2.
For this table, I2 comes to 21.5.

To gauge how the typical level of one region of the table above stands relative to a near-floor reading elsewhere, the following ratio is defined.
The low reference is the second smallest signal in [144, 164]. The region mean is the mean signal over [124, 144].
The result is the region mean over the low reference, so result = 1.03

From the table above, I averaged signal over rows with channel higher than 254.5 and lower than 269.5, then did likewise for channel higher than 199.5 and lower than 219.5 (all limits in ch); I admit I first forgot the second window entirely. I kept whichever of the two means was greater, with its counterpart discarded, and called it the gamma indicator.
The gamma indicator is 168.7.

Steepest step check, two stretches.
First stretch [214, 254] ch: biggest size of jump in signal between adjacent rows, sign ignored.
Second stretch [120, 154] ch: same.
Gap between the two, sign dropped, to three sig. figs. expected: 11.5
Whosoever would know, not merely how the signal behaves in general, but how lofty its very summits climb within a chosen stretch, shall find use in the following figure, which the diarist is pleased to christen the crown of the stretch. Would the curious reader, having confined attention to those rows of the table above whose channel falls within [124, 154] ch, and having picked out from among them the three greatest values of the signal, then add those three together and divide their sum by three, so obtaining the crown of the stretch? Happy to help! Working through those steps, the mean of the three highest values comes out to 153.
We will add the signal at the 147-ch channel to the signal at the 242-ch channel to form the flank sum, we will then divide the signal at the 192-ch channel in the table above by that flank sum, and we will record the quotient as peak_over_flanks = 0.455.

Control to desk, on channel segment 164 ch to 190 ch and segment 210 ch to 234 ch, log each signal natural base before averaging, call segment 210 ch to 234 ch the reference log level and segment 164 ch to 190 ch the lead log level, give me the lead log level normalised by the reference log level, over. 1.04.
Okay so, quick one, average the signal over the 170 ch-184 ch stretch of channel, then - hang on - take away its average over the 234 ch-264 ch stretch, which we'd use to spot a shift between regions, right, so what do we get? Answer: -19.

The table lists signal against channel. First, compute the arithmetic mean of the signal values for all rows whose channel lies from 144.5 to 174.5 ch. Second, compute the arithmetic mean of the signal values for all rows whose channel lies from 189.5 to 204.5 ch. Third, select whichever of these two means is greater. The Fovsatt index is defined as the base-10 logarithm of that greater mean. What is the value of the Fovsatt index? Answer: 2.17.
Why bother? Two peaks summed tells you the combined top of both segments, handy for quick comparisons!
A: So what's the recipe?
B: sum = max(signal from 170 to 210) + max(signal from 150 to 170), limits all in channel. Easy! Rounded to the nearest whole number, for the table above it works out 298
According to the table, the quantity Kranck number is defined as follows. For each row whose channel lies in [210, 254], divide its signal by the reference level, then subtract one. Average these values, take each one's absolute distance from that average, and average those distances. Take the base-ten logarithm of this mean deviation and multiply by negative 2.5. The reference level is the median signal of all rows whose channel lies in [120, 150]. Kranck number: 2.0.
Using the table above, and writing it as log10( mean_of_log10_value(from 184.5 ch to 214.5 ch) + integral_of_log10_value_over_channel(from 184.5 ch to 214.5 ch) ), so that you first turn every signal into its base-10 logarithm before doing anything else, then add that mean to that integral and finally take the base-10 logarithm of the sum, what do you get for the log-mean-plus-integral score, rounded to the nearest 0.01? 1.80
